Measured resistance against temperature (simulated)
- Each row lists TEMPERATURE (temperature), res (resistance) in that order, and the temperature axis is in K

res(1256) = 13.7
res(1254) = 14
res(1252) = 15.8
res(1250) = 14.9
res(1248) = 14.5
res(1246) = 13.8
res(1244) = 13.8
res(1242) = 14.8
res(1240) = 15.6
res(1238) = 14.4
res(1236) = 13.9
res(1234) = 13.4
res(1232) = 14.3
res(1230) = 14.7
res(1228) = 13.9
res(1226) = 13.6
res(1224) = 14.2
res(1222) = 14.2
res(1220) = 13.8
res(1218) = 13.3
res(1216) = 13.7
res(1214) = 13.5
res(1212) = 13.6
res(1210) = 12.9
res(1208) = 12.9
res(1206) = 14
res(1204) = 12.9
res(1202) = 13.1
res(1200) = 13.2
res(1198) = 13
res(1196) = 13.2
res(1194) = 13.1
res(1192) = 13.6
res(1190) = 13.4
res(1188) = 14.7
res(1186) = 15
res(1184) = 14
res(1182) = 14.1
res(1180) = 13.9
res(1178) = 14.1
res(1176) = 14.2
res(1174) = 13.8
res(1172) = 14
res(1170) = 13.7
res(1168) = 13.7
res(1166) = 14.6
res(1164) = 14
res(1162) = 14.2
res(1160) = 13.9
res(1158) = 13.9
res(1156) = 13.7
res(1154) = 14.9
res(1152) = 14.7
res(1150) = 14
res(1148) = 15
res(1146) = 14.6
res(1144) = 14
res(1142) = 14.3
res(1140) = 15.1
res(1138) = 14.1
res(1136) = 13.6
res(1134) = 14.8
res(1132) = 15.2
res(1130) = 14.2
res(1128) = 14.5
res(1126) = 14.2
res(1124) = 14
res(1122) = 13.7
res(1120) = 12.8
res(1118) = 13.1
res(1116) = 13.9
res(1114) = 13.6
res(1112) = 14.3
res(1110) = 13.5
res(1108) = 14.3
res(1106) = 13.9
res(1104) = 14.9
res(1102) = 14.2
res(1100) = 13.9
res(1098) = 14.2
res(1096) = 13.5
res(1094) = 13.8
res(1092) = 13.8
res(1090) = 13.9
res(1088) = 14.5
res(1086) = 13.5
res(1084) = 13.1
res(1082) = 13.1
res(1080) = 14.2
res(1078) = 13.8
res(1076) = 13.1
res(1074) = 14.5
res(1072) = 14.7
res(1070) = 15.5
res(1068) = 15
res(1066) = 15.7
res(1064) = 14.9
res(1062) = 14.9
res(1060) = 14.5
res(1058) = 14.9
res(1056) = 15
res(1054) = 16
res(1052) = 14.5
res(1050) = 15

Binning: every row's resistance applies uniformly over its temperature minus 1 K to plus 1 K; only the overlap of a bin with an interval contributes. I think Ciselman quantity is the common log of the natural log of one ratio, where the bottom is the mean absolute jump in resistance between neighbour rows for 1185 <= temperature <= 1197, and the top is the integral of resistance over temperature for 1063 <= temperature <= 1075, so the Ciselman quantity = 0.773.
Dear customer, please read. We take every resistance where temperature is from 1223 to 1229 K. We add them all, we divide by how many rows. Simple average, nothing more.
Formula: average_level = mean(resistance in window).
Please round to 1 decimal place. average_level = 13.9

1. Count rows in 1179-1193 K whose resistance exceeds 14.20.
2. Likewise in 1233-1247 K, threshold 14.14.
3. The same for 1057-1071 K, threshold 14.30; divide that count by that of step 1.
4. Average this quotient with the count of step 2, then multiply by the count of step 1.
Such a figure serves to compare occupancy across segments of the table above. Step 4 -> 6.5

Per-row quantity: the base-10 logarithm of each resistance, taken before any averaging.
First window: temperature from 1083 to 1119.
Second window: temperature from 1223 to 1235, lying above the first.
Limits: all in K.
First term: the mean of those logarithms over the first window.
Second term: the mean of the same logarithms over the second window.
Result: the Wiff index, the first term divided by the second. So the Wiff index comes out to 1.00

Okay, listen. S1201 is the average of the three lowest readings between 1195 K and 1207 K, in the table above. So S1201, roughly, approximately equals 13.0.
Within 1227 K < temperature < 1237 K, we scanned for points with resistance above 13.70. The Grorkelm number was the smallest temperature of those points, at 1228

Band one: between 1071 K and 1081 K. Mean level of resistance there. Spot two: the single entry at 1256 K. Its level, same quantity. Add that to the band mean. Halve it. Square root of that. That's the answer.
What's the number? 3.73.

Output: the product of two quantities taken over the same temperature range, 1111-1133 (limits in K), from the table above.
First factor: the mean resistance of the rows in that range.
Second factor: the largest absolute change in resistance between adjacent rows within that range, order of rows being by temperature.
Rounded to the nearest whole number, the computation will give 14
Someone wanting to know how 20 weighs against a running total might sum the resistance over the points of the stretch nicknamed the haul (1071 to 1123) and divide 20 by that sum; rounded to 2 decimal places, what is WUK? 0.06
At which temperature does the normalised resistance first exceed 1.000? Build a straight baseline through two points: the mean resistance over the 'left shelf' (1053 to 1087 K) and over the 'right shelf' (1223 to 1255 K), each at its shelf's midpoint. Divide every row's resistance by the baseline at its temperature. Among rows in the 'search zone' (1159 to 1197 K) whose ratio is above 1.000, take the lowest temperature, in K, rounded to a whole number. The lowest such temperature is 1166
